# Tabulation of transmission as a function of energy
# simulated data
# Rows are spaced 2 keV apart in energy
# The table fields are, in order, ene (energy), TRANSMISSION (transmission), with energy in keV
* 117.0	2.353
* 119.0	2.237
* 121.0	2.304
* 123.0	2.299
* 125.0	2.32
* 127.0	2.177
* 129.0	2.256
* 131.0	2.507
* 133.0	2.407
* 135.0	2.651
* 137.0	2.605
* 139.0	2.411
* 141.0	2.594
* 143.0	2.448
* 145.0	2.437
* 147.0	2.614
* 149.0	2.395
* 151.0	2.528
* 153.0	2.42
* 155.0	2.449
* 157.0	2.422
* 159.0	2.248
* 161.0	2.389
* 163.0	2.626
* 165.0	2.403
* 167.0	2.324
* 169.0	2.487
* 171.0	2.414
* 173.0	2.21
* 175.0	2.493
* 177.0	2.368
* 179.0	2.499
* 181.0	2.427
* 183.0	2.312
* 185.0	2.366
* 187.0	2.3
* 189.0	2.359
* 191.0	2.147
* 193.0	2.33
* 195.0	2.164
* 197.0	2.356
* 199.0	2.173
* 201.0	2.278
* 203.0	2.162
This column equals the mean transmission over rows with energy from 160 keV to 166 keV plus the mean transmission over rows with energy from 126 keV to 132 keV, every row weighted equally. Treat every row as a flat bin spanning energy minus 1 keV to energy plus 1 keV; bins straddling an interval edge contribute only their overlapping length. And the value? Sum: 4.79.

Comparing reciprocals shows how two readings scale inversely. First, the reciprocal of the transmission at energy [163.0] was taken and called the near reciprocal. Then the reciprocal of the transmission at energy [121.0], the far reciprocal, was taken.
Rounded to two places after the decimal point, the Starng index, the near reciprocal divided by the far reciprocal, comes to 0.88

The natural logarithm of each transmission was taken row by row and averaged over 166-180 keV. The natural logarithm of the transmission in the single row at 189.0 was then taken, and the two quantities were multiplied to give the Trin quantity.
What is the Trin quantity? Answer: 0.75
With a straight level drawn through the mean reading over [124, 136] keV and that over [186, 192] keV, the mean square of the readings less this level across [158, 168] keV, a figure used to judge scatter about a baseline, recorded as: 0.022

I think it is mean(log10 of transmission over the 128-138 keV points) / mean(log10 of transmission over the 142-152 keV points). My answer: 0.999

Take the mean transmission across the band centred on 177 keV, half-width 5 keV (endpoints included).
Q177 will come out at 2.40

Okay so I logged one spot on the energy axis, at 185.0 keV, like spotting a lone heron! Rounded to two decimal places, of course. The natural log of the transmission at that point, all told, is 0.86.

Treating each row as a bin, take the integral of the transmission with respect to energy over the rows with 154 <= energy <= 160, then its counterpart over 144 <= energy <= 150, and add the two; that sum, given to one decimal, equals 29.1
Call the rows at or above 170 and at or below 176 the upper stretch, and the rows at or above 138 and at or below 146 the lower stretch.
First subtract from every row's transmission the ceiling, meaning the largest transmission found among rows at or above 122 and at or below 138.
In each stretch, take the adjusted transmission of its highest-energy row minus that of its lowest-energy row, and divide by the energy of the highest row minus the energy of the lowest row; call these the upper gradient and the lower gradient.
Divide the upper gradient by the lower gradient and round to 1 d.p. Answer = 4.6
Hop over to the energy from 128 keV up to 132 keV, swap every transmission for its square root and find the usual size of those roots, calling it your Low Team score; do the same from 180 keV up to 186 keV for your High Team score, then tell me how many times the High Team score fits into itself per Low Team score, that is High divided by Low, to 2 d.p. 1.00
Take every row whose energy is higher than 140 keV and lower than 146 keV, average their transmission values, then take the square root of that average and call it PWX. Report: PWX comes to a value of 1.58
